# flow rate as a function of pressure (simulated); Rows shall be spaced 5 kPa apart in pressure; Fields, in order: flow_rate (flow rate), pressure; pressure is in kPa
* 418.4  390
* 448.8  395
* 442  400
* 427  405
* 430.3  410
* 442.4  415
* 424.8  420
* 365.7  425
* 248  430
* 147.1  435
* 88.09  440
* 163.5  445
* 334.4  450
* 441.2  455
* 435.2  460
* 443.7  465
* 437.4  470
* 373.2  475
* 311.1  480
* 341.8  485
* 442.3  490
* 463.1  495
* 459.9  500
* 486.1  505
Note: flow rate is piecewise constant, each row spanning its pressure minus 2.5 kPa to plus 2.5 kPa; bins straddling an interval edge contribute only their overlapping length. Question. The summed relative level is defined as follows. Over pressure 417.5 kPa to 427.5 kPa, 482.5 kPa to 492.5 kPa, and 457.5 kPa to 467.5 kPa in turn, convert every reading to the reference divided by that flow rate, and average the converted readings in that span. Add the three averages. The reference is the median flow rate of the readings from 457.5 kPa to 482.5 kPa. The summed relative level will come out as 3.23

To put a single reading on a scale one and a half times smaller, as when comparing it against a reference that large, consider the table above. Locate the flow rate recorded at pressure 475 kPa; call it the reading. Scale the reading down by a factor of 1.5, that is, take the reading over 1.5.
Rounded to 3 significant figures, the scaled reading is 249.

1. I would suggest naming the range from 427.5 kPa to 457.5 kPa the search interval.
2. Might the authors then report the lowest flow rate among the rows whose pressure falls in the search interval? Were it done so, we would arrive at 88.09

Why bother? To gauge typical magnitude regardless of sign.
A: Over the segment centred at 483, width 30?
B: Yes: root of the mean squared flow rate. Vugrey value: 399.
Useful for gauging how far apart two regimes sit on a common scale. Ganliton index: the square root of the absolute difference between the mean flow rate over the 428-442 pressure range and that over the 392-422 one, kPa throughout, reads 16.6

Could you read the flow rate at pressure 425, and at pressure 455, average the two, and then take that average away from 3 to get -400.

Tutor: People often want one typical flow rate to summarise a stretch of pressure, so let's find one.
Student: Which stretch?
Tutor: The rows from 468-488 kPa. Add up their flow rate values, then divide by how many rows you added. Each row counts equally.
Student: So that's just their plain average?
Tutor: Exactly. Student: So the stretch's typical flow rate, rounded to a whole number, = 366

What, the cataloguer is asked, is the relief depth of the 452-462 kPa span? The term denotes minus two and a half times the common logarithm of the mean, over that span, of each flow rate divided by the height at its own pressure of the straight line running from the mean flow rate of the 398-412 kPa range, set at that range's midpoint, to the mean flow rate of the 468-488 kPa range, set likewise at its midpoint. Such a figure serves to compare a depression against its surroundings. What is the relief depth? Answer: -0.1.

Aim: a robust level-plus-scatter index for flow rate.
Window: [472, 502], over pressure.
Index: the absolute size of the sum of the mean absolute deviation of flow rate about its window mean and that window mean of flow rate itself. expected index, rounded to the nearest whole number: 455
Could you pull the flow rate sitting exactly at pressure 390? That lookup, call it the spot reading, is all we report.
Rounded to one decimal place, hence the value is 418.4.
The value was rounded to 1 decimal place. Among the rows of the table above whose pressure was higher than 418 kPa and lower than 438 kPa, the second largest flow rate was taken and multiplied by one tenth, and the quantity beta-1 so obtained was 36.6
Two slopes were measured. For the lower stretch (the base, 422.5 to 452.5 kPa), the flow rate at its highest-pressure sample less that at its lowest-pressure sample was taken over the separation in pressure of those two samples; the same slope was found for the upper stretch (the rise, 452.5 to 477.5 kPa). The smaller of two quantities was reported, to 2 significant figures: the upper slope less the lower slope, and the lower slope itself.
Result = -2.1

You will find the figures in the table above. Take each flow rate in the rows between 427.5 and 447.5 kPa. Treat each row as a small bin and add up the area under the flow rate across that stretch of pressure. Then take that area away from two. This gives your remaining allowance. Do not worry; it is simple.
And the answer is -3231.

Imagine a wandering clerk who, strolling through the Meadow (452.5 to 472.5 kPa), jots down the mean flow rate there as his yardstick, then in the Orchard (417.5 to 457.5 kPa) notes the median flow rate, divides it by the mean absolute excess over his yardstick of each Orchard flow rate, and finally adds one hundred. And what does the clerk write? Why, 102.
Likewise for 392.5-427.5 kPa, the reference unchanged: 124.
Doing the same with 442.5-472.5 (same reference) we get 107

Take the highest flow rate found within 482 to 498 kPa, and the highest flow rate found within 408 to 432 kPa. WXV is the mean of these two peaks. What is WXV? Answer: 453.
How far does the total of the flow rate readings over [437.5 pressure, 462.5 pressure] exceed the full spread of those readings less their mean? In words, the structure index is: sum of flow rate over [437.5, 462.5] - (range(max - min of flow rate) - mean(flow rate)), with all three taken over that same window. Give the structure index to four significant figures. 1402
